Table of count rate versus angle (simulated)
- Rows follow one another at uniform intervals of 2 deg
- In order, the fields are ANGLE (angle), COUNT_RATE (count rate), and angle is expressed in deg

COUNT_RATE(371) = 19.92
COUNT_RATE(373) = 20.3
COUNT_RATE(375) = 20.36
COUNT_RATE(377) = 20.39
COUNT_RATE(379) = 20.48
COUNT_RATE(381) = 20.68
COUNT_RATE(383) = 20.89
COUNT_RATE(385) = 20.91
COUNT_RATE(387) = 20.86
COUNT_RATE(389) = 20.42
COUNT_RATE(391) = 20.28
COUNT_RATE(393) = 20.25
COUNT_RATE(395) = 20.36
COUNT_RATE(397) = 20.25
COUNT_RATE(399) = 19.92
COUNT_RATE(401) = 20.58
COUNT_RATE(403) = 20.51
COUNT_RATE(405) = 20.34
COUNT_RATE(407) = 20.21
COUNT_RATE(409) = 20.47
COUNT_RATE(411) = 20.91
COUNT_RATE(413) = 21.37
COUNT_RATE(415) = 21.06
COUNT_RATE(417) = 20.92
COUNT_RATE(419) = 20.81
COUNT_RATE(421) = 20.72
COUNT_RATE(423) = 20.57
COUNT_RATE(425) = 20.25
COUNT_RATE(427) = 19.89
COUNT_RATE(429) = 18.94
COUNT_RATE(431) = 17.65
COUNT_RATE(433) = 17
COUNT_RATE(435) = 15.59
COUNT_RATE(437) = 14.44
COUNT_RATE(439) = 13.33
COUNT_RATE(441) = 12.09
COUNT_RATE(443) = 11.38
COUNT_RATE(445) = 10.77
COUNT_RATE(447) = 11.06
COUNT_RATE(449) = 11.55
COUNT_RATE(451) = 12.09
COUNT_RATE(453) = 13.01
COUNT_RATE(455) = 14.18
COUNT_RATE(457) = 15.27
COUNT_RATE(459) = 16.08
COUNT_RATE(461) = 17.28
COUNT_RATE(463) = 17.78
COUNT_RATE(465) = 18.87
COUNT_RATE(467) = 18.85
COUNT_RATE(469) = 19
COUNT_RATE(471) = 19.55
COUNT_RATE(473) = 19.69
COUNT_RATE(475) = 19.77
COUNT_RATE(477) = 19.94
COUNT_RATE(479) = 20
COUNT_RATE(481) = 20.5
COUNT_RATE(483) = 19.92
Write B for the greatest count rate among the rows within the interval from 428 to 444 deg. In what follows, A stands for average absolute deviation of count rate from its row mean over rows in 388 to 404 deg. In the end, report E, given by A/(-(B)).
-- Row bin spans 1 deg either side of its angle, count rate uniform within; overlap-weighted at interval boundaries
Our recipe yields -0.008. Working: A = 0.15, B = 18.94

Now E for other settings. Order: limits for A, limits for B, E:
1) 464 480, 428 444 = -0.022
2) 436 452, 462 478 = -0.045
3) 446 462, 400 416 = -0.088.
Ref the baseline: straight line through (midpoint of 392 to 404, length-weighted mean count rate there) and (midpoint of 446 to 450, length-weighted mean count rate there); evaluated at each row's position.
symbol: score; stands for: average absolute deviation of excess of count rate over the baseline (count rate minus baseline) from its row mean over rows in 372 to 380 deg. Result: 0.4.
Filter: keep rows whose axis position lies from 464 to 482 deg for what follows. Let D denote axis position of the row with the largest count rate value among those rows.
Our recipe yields 481 deg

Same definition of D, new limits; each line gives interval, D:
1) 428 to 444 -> 429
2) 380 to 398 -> 385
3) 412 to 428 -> 413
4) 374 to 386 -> 385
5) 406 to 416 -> 413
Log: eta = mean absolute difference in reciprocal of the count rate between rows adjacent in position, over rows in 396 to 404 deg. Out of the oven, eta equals 0.0009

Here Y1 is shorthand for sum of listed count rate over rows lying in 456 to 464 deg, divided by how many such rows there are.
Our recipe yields 16.6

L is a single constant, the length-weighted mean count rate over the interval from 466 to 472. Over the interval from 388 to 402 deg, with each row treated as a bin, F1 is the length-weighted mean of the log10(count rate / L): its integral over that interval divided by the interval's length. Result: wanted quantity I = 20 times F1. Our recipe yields 0.5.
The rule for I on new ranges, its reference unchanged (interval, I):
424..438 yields -0.7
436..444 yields -3.5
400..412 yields 0.6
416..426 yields 0.7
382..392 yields 0.7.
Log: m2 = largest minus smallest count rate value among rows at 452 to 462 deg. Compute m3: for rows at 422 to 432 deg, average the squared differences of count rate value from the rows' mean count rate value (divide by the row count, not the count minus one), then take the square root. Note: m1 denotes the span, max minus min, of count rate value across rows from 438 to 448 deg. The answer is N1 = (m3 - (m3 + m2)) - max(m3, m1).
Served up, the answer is -6.8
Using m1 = 2.6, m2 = 4.3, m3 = 1.06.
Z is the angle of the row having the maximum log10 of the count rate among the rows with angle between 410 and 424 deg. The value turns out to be 413 deg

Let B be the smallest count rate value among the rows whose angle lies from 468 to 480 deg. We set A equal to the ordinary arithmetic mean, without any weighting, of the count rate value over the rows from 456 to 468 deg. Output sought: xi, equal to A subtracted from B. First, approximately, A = 17.4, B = 19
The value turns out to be 2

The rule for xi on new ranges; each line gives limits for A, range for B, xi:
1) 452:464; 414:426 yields 5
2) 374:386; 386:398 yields 0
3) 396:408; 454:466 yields -6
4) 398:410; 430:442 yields -8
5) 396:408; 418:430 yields -1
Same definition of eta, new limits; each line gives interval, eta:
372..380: 0.0001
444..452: 0.0034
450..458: 0.0057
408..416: 0.0009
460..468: 0.0016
